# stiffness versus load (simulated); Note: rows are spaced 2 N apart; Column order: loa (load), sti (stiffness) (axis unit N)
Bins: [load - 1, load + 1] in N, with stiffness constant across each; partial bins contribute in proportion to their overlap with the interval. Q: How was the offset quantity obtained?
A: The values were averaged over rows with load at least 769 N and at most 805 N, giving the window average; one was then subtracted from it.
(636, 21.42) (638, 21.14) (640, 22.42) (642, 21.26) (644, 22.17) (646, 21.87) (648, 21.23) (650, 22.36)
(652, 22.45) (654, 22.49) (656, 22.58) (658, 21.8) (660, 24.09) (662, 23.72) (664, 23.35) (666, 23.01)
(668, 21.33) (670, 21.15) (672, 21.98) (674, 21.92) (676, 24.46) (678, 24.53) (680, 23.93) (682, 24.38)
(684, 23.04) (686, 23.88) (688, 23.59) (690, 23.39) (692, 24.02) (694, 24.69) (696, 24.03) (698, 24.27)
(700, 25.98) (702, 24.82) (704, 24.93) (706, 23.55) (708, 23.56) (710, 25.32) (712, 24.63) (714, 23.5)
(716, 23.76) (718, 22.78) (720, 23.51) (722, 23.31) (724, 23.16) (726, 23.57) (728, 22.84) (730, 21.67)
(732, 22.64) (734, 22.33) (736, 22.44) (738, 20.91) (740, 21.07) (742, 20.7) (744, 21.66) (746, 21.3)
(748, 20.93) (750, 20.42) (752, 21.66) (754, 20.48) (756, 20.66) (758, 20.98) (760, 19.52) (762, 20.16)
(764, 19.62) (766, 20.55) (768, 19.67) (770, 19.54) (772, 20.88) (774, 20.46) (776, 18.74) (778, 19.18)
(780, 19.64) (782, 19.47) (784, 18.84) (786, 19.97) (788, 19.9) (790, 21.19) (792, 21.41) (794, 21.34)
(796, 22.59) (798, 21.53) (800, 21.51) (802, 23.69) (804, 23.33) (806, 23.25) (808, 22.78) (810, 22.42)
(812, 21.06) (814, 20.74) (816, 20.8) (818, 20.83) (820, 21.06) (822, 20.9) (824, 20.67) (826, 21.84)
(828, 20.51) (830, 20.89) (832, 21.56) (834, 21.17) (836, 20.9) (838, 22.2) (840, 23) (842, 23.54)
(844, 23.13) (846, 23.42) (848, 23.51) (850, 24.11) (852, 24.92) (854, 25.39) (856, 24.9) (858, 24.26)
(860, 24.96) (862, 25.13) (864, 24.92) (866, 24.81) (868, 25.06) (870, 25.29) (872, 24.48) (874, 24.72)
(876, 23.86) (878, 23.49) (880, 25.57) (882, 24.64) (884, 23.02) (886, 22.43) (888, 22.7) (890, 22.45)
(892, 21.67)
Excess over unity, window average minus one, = 19.7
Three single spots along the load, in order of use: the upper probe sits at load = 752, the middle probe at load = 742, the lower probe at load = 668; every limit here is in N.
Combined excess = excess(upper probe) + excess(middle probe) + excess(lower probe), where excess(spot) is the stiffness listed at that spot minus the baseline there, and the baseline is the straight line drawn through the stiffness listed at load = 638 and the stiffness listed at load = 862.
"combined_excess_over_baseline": -4.1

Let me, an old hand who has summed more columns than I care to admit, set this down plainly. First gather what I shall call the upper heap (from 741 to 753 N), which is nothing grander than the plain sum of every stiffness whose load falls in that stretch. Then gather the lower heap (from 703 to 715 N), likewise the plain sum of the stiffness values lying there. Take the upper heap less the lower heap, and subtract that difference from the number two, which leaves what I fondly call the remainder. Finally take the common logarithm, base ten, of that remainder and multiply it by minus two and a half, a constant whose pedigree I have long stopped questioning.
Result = -3.3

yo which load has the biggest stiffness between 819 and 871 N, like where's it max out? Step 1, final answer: 854 N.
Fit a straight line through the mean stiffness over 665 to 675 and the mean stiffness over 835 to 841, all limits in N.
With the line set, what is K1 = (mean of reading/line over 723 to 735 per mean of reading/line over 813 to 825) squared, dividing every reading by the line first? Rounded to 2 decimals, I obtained 1.20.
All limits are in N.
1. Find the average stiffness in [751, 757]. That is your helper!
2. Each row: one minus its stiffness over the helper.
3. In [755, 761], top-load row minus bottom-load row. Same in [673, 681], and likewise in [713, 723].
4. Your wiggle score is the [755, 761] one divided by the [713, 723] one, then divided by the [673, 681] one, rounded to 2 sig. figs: -62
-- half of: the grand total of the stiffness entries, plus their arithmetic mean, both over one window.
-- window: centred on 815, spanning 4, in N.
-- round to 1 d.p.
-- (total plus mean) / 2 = 31.2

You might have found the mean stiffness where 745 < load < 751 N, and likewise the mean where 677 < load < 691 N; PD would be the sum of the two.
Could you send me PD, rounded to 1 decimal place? 44.7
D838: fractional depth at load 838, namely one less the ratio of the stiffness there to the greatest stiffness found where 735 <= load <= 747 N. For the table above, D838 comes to 0.011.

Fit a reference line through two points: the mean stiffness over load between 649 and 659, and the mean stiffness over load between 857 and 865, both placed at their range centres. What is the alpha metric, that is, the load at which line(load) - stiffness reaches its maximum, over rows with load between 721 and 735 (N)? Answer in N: 730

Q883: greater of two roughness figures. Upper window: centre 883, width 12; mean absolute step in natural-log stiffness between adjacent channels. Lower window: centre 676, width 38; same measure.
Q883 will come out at 0.046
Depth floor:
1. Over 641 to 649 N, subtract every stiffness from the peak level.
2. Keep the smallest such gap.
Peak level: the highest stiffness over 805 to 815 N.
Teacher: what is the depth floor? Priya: 1.1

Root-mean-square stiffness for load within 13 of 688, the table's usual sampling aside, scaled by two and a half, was 60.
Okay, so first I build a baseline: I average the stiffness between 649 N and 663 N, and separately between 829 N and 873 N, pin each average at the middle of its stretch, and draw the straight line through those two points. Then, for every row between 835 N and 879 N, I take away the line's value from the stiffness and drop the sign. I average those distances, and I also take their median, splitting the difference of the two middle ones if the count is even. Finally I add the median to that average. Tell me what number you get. 1.9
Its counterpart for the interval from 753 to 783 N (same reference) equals 7.0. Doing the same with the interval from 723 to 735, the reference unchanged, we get 1.1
